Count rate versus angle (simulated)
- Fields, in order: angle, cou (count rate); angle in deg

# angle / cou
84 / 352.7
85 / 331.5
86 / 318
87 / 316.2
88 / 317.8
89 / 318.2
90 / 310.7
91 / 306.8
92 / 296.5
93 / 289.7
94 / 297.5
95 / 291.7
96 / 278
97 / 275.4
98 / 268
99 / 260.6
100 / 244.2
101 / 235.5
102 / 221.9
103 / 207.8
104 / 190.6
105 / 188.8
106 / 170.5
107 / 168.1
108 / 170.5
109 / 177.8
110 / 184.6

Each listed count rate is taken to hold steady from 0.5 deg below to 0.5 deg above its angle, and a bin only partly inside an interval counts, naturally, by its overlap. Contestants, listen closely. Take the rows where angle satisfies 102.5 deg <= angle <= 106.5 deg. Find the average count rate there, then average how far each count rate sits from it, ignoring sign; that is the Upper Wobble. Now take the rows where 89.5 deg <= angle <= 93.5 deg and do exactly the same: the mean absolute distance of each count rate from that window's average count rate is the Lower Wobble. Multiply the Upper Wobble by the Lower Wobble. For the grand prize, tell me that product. 76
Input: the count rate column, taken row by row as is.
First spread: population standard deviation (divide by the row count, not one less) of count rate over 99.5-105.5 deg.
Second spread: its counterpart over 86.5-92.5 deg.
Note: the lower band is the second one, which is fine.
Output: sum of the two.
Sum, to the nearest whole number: 29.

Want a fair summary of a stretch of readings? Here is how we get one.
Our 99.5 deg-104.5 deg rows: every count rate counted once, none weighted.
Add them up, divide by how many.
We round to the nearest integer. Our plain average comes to 220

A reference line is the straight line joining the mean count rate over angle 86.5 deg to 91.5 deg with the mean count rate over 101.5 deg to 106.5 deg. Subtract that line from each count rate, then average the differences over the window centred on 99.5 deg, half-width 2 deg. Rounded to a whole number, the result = 21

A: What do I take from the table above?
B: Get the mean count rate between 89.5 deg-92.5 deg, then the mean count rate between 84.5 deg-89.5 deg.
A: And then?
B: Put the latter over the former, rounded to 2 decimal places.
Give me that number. 1.05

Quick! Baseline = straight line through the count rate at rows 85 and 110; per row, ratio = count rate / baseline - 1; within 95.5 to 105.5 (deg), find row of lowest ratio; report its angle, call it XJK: 104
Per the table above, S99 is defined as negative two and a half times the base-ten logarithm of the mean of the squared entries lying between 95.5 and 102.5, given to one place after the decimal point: -12.0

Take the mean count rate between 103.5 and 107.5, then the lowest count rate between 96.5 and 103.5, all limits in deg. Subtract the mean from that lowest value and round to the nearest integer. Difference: 28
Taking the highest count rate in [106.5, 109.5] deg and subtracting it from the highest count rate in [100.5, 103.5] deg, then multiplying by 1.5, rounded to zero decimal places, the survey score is 87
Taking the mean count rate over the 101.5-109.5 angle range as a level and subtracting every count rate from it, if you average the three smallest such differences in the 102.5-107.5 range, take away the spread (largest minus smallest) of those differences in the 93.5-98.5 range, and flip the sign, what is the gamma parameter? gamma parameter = 38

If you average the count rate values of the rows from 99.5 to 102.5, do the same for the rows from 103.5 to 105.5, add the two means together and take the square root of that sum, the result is 20.6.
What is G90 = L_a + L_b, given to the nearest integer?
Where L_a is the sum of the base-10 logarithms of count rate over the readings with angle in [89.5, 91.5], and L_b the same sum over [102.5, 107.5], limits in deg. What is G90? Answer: 16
